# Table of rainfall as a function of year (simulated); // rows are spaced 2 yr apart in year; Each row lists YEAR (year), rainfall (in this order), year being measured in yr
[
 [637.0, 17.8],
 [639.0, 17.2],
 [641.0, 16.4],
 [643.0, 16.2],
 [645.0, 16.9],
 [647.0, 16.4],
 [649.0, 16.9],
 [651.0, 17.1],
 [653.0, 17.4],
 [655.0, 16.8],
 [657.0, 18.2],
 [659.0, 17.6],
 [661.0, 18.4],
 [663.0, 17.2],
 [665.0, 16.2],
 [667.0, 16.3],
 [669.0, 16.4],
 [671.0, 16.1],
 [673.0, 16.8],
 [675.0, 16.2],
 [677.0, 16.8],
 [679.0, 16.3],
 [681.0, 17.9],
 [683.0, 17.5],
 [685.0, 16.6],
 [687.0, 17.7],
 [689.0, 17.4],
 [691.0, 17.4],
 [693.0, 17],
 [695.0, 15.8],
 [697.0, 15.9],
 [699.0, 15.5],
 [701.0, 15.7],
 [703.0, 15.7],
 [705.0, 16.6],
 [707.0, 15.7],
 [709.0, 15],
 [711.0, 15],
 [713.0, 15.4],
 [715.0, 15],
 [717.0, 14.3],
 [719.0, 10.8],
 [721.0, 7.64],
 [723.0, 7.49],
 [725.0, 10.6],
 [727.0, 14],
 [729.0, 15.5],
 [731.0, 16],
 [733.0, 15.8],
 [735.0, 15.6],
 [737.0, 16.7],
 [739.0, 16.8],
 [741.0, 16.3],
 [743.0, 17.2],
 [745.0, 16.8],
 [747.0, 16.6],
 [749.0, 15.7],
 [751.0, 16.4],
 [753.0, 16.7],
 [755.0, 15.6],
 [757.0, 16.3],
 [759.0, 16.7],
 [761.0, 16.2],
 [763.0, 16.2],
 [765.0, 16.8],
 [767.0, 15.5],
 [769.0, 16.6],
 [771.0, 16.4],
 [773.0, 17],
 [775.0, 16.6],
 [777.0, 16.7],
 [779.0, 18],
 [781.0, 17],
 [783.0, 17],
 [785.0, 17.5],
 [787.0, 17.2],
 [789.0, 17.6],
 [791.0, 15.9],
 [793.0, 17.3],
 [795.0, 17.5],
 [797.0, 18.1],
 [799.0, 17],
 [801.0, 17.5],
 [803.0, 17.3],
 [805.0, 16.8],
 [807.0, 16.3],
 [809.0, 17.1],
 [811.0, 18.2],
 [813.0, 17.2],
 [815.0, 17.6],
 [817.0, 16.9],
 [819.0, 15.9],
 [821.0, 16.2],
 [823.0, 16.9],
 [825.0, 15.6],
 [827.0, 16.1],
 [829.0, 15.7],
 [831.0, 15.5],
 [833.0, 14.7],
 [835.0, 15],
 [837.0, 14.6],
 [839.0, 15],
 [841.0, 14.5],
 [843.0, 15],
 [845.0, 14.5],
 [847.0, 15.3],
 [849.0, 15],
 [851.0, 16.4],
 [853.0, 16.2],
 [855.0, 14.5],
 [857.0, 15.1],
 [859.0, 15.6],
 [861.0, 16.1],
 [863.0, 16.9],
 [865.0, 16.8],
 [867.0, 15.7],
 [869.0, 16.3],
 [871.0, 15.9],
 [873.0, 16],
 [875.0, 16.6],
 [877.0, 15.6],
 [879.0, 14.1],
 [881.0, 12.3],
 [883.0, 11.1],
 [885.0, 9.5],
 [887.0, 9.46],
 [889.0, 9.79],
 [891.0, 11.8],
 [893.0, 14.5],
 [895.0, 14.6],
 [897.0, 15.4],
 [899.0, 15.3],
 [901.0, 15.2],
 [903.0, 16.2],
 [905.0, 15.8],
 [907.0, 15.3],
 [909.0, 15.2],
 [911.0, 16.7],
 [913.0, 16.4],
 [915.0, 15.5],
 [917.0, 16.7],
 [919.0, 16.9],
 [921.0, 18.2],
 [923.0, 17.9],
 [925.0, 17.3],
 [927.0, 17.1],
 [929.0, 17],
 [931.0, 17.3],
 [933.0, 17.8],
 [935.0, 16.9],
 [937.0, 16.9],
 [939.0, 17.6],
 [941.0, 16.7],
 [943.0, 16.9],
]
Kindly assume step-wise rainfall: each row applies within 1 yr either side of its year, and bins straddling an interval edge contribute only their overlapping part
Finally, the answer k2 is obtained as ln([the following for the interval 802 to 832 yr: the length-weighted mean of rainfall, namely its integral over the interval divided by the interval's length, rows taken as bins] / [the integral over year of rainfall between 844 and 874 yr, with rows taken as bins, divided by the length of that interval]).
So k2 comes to 0.05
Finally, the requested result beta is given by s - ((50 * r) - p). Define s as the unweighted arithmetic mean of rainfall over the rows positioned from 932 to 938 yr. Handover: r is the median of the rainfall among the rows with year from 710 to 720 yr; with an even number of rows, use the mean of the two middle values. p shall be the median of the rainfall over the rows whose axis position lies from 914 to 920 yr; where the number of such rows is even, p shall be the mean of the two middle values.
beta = -716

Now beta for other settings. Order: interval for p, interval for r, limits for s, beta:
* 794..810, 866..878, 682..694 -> -763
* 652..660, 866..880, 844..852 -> -762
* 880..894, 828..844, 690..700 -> -723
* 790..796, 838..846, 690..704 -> -704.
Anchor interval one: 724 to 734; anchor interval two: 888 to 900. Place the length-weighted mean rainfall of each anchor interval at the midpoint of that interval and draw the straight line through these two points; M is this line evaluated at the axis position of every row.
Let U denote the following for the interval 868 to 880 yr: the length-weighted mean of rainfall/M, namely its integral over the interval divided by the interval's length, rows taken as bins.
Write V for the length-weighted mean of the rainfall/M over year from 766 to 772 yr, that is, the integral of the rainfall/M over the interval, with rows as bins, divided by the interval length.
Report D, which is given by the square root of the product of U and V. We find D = 1.15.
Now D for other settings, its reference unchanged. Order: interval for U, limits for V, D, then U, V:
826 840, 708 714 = 1.07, 1.10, 1.05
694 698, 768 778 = 1.13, 1.09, 1.18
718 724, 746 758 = 0.83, 0.60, 1.14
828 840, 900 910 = 1.12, 1.09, 1.15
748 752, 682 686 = 1.15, 1.12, 1.17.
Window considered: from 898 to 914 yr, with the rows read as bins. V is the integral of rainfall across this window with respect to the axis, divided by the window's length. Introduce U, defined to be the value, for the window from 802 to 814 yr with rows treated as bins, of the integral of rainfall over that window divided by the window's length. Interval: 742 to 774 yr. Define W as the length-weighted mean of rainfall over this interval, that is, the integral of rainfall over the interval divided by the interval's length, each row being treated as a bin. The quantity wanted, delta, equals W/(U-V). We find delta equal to 12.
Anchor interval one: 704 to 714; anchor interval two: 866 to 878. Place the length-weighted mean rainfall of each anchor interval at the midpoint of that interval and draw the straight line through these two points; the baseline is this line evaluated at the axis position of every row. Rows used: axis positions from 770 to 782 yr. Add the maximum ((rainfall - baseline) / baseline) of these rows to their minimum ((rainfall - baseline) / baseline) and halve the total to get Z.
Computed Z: 0.09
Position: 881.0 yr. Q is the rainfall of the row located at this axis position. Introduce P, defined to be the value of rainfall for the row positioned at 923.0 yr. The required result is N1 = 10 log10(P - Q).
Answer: 7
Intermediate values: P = 17.9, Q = 12.3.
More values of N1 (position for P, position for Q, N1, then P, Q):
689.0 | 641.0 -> 0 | 17.4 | 16.4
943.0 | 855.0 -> 4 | 16.9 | 14.5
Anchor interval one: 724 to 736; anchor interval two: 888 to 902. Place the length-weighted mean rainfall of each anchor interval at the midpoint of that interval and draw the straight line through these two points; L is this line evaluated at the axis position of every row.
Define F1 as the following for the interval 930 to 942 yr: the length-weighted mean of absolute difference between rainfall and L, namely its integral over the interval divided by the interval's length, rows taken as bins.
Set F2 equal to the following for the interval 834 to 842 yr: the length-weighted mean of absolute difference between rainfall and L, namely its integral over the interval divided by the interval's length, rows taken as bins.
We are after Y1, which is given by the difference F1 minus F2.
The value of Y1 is 2.9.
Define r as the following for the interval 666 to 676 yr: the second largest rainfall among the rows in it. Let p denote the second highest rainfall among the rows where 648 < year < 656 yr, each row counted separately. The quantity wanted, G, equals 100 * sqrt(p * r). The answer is 1675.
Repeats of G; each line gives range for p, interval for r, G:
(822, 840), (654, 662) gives 1712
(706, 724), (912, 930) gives 1660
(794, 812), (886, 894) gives 1461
